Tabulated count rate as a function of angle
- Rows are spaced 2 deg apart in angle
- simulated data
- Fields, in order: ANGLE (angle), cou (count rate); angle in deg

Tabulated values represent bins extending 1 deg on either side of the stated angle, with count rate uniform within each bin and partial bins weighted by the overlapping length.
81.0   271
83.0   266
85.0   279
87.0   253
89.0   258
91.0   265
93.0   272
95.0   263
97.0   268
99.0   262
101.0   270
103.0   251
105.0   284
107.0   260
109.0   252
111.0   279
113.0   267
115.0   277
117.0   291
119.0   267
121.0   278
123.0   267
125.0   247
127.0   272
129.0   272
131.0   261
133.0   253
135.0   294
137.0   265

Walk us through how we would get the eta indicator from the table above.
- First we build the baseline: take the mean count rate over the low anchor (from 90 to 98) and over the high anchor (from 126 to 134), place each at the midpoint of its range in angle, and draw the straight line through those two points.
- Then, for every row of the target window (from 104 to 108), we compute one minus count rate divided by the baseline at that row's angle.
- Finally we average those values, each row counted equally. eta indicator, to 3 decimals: -0.022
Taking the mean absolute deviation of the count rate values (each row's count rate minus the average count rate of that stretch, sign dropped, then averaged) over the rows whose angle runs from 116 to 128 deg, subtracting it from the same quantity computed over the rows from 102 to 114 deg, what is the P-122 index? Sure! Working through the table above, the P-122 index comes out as 1.2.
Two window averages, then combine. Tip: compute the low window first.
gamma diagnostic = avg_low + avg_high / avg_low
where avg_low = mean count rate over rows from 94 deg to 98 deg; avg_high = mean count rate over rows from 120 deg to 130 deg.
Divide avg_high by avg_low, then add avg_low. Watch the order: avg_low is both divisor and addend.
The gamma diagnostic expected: 267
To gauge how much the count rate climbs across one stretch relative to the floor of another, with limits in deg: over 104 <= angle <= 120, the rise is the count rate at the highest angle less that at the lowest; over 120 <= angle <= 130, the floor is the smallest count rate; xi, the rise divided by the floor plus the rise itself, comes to -17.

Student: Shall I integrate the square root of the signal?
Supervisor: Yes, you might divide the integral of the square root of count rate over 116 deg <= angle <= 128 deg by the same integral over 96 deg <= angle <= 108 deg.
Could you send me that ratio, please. 1.01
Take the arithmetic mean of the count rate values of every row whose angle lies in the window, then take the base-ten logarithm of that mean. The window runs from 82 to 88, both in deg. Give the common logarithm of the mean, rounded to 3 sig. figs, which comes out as 2.42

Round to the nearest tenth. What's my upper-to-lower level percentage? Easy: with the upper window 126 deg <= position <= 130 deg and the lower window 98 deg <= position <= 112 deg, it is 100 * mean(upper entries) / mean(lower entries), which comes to 102.5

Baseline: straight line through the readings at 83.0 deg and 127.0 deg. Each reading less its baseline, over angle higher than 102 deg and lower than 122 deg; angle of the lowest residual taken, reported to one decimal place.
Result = 103.0 deg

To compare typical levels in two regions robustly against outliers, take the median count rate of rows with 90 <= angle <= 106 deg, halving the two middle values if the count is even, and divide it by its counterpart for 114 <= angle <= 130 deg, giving 0.980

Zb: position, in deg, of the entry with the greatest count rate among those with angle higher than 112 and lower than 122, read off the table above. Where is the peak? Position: 117.0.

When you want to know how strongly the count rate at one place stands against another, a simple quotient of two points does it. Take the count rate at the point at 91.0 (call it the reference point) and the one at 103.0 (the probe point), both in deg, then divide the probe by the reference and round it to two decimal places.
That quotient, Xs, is 0.95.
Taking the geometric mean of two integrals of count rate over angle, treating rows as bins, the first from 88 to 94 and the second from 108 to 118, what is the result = 2084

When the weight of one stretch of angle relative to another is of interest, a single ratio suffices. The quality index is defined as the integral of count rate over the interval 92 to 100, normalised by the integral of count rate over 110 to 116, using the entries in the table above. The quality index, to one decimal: 1.3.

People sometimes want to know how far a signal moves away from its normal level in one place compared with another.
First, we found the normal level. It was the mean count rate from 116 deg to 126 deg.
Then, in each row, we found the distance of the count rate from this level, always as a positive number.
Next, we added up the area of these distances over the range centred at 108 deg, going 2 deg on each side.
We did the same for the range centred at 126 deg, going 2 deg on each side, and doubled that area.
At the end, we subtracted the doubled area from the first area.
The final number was -44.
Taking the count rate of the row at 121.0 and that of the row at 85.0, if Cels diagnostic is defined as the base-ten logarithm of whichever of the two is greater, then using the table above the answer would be 2.45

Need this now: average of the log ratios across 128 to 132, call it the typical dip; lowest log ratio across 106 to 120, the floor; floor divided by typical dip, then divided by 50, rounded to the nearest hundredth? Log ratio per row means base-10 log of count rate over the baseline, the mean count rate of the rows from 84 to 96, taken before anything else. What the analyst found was -0.19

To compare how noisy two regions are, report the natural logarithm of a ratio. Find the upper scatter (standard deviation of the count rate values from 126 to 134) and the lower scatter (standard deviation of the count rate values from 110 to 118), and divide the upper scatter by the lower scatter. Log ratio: -0.06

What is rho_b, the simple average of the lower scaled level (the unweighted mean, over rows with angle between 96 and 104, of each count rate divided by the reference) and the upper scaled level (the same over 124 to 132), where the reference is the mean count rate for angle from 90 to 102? 0.986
